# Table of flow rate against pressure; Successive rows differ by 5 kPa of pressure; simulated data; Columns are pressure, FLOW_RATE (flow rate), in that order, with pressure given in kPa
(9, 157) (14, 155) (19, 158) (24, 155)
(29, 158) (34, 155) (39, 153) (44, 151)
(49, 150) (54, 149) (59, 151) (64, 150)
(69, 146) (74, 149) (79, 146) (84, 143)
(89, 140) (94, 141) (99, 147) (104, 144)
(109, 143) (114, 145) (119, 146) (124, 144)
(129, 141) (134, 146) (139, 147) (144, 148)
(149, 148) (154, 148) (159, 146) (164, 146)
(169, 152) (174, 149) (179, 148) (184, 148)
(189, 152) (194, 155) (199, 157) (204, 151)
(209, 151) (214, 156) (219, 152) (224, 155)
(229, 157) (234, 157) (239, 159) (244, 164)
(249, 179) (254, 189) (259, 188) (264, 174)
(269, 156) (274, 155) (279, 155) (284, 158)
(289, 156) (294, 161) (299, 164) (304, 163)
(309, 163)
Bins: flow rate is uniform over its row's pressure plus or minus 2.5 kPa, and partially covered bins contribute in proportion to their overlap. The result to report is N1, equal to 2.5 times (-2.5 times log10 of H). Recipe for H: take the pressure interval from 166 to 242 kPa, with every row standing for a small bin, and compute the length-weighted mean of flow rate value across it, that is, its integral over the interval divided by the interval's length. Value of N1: -13.7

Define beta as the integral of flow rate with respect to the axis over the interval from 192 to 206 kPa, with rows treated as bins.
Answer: 2162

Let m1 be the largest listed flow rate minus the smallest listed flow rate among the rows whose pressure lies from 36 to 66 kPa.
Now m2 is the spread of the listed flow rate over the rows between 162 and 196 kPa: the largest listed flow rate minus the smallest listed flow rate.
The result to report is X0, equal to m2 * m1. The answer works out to 36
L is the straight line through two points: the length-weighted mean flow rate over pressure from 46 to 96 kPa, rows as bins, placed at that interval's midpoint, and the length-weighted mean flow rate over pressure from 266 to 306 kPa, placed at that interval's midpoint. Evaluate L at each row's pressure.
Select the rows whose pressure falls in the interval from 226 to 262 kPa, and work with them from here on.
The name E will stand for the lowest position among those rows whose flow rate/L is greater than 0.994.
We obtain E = 229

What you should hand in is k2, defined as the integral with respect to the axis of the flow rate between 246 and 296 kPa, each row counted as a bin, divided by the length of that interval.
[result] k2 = 167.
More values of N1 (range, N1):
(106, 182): -13.5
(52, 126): -13.5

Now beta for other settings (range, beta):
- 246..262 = 2949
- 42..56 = 2100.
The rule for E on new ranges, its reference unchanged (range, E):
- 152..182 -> 169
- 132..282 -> 169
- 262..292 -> 264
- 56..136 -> 59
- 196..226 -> 199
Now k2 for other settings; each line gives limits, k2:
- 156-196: 149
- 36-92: 148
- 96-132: 144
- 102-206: 148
